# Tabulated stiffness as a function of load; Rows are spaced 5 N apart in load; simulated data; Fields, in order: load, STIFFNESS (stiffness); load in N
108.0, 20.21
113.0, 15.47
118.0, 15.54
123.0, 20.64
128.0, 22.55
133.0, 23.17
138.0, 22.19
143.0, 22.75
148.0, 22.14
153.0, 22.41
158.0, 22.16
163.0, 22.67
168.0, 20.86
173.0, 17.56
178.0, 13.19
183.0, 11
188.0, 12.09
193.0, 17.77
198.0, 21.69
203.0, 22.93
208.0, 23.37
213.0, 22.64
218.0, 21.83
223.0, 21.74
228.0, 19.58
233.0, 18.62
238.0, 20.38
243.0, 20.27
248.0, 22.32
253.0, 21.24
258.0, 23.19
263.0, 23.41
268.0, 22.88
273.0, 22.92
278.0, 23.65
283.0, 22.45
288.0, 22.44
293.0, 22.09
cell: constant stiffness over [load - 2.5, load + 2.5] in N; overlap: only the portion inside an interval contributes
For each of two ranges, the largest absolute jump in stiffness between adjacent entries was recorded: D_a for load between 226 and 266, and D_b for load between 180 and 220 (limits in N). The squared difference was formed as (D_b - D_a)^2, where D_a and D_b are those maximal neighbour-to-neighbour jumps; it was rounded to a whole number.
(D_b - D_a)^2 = 13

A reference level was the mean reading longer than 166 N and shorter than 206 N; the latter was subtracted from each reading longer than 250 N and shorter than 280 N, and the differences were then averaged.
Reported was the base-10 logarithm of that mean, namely 0.76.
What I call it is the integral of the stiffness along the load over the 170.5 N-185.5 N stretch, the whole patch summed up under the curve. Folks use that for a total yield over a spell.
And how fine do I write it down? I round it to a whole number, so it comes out 209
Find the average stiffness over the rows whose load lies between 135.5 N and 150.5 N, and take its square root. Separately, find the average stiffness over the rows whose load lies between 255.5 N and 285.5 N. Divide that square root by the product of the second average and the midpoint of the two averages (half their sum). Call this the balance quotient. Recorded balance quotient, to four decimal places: 0.0090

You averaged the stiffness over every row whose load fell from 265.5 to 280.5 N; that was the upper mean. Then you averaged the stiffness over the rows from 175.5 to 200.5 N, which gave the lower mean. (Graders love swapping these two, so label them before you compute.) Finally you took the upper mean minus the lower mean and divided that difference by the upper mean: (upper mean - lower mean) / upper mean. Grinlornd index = 0.35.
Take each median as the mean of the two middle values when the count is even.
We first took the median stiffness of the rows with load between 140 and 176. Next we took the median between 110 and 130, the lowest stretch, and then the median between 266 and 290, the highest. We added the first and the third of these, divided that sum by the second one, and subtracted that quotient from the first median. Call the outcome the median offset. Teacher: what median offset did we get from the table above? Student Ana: 19.7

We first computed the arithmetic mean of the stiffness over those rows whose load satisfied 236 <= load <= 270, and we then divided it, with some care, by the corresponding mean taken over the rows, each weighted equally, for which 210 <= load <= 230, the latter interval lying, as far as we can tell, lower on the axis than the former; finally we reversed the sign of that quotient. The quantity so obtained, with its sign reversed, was -1.02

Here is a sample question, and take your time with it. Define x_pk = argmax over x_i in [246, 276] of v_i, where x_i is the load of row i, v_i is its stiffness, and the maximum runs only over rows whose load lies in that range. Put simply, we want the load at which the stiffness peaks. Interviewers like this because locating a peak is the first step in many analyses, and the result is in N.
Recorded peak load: 263.0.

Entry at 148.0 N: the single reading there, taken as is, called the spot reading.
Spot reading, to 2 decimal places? 22.14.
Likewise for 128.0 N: 22.55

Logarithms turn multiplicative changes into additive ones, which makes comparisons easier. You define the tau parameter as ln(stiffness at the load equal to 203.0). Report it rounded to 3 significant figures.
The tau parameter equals 3.13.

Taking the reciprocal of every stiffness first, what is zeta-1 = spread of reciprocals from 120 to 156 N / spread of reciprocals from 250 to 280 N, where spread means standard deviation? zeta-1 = 1.0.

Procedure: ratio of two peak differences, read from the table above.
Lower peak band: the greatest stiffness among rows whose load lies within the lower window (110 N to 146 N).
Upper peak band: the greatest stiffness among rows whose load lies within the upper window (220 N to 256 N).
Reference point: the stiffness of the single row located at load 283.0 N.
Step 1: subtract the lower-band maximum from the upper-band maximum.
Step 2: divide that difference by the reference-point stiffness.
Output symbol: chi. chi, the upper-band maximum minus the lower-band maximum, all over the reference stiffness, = -0.04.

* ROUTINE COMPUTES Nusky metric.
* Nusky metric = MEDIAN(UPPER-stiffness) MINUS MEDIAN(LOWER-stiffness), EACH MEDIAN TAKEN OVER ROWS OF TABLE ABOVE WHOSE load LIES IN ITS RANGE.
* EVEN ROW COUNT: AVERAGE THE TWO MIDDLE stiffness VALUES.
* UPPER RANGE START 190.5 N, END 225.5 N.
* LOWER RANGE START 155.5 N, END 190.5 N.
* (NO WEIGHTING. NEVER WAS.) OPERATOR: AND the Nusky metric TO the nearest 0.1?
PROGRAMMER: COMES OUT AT 4.3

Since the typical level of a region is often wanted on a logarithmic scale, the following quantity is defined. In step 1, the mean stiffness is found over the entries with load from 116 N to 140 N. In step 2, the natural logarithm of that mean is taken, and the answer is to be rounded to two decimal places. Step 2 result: 3.04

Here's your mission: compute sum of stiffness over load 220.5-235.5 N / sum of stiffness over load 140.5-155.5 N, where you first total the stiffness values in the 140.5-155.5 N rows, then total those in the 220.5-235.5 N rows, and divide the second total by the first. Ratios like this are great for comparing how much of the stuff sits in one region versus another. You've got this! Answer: 0.89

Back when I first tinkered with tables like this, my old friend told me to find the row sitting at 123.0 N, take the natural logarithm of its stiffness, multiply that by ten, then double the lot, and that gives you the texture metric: 60.5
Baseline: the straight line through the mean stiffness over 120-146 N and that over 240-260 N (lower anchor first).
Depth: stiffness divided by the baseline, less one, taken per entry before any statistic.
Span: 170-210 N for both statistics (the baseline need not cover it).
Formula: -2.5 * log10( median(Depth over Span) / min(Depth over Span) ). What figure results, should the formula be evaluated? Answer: 1.0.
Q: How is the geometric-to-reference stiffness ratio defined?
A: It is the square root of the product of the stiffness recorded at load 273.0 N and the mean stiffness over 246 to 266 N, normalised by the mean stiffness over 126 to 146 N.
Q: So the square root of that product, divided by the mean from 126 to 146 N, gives 1.00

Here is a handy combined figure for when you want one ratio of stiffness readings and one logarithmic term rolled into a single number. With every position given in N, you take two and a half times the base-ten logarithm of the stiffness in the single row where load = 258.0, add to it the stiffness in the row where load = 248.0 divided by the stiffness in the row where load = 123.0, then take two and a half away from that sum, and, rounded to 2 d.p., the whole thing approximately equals 1.99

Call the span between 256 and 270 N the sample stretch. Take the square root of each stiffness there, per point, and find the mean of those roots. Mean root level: 4.81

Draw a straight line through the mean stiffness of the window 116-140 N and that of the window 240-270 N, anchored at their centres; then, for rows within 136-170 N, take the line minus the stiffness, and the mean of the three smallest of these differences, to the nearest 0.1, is -1.5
